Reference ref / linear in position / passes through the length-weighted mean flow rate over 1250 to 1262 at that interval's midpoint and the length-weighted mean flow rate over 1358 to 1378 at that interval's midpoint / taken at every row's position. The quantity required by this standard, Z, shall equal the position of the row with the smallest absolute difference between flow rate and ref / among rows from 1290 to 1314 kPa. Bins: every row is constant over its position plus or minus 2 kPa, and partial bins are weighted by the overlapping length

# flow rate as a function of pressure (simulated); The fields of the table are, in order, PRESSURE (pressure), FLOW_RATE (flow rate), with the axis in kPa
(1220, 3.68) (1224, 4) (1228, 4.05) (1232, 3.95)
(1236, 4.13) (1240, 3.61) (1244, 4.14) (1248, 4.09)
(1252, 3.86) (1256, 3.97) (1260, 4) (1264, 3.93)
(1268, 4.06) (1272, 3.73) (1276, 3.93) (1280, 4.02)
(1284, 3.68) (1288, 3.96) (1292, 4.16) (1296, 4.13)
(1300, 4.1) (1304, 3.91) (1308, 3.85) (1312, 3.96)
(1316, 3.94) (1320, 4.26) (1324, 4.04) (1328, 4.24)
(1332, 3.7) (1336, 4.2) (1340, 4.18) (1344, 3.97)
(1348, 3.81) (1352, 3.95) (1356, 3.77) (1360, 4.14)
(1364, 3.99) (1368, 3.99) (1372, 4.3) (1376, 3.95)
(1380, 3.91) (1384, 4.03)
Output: 1312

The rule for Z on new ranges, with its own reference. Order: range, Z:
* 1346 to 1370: 1360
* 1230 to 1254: 1232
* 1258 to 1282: 1264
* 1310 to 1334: 1324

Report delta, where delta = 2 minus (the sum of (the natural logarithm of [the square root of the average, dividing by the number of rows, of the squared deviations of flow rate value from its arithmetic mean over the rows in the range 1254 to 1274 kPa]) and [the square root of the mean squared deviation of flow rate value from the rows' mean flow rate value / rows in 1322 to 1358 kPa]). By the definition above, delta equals 4.0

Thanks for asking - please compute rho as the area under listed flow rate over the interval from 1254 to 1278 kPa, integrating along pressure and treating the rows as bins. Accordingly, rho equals 94.5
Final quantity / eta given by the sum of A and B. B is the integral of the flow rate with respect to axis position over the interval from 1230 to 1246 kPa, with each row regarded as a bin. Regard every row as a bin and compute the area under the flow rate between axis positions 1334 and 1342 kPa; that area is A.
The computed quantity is 97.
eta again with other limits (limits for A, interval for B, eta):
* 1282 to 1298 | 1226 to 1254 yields 175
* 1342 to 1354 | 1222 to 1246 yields 142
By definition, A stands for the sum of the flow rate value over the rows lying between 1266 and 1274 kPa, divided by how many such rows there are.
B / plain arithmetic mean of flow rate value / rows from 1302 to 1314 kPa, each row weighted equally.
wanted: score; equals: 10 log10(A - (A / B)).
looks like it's 4.62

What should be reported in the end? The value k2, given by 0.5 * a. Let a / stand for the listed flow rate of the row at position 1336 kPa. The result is 2.10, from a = 4.2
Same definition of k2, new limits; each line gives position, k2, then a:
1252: 1.93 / 3.86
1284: 1.84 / 3.68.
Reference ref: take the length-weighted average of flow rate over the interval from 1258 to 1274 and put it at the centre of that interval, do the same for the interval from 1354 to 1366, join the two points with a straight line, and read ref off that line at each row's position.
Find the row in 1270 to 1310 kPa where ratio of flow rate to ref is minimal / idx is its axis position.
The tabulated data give 1284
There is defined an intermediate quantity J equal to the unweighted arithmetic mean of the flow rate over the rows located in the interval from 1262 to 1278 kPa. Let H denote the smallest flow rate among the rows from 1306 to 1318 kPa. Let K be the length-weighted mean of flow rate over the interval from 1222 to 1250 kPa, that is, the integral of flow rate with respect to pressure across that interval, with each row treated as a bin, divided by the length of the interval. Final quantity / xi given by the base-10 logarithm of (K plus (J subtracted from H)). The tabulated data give 0.595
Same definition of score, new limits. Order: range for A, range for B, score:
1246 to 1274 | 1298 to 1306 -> 4.72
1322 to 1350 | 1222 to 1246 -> 4.79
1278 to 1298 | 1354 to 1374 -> 4.77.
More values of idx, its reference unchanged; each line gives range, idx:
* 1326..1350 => 1332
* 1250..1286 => 1284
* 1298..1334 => 1332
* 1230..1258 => 1240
